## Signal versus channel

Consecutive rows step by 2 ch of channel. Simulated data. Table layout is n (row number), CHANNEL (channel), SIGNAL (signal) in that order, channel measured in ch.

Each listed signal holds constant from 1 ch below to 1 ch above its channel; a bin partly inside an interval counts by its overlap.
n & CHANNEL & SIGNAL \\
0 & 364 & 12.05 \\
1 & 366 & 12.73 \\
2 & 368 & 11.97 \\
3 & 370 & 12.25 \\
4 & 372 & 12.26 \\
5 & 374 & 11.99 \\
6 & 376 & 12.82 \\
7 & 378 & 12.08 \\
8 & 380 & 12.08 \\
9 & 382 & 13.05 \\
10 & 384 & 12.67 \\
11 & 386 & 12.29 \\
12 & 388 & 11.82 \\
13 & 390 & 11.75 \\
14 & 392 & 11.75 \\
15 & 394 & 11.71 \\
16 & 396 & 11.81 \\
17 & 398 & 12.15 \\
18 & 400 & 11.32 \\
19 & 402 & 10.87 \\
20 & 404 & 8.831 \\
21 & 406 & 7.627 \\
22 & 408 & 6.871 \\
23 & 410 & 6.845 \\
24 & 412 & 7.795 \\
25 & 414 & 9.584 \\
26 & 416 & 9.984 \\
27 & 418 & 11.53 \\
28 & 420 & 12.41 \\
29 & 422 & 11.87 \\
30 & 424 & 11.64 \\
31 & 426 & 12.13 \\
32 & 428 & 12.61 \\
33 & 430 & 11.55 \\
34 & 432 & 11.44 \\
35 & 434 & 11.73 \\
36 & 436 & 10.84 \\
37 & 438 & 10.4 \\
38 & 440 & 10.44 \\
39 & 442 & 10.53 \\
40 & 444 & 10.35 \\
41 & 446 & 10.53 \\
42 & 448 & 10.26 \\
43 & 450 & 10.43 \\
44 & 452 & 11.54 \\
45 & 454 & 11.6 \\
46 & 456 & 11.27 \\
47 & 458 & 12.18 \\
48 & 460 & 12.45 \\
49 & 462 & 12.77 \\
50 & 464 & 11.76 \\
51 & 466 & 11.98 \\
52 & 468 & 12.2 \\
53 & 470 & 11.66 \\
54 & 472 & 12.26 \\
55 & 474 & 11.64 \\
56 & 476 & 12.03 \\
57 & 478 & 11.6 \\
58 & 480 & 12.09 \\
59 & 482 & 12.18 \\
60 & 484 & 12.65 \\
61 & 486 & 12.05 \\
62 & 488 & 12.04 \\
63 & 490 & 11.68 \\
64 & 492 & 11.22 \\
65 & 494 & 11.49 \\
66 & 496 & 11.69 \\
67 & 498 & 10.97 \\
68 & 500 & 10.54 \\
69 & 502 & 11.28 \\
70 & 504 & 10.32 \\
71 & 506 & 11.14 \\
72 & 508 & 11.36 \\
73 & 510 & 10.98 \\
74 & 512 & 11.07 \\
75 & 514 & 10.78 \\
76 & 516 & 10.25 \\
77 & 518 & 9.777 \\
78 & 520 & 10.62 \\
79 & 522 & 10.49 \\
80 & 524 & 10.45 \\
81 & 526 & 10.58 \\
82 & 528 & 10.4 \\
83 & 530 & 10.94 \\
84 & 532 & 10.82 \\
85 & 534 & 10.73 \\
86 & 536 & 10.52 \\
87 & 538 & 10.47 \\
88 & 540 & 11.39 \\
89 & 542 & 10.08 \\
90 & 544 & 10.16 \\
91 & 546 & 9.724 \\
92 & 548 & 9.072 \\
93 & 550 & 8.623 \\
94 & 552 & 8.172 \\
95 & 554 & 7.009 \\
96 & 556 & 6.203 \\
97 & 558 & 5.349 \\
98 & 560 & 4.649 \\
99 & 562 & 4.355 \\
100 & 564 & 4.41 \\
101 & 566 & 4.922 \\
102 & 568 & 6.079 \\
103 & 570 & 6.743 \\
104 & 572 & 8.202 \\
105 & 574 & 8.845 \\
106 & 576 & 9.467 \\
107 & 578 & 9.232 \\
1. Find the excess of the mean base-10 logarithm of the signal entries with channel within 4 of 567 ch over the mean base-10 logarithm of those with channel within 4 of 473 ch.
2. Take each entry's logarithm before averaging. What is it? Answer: -0.34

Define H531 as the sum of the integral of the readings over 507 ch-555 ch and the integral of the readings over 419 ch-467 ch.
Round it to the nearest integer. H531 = 1038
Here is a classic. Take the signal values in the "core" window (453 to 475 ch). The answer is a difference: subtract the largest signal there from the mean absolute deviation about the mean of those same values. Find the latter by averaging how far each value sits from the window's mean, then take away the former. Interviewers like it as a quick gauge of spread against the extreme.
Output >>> -12.4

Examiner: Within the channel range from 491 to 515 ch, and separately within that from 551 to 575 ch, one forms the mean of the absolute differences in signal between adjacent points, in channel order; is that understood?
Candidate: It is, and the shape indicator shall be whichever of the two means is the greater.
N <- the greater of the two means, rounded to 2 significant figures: 0.76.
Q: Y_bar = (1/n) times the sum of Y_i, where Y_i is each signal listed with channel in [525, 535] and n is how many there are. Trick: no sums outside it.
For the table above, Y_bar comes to 10.7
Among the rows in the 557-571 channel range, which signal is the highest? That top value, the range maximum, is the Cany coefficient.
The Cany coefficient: 6.743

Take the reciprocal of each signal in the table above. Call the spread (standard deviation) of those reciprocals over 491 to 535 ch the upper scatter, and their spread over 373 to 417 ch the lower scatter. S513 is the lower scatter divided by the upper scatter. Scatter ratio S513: 5.6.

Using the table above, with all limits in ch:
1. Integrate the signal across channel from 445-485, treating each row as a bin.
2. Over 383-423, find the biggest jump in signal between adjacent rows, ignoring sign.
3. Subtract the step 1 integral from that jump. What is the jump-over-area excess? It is -468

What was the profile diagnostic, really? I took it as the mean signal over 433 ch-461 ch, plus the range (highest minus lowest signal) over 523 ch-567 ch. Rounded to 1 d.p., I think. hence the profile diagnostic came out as 18.1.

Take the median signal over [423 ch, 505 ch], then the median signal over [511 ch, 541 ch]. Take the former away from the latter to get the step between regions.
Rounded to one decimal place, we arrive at -1.1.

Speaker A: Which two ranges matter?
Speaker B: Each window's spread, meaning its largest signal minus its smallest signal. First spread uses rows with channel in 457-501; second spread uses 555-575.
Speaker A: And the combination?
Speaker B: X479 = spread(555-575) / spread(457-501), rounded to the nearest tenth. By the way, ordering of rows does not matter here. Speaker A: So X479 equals 2.0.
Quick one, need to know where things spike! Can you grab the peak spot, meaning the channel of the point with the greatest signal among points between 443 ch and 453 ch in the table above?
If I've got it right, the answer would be 452 ch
